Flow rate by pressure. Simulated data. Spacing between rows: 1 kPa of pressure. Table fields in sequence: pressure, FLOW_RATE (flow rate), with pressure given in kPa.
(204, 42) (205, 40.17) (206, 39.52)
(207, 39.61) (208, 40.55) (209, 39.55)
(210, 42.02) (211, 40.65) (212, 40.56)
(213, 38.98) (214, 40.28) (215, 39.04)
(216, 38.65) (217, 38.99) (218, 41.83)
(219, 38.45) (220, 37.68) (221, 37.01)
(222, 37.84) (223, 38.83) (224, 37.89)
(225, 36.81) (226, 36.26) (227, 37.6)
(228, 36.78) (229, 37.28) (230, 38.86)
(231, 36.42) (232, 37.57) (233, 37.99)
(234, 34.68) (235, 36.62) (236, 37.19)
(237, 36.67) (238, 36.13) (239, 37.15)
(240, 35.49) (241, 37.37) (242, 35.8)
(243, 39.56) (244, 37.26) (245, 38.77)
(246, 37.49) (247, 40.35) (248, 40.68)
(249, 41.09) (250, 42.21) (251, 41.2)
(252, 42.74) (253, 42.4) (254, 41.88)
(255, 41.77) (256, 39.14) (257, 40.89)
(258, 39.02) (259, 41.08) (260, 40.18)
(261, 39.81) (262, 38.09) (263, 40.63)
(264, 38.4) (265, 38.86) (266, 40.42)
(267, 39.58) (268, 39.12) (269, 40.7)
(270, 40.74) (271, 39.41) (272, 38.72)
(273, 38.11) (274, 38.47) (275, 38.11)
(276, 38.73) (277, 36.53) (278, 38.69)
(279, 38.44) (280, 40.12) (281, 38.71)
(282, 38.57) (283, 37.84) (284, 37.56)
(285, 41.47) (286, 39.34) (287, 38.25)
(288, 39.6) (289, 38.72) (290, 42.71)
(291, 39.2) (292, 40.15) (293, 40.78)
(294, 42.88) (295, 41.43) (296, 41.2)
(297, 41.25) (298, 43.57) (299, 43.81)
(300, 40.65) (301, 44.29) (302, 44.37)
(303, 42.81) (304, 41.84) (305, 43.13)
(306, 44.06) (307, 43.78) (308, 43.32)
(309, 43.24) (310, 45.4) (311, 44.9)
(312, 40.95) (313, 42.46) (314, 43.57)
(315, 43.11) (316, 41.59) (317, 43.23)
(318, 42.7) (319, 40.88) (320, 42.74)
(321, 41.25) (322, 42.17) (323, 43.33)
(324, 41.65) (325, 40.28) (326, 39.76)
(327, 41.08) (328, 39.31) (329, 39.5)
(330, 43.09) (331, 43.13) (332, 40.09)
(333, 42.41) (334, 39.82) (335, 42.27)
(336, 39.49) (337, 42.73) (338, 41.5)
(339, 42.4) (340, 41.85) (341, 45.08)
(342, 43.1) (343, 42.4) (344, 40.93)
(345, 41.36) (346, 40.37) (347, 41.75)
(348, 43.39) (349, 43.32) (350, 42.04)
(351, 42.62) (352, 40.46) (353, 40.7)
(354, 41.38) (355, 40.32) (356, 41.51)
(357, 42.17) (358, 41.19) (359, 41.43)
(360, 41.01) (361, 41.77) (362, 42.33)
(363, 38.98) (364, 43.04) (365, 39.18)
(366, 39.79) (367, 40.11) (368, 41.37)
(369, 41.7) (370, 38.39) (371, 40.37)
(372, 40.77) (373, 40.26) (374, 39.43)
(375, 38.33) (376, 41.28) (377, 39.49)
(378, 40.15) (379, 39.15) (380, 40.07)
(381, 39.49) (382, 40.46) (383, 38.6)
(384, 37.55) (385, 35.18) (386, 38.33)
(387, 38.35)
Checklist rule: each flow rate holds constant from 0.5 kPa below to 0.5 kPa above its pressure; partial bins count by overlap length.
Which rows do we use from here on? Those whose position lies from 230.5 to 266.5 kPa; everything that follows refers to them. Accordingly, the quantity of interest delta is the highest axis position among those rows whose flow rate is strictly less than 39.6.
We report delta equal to 265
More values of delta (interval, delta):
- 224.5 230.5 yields 230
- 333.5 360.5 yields 336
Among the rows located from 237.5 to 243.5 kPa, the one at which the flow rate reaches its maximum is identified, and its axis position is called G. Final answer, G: 243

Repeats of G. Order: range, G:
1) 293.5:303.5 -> 302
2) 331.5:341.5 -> 341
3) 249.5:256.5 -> 252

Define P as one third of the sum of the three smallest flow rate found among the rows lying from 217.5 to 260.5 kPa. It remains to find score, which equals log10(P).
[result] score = 1.55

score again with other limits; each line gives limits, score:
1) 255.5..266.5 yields 1.58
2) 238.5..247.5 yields 1.56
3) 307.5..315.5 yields 1.63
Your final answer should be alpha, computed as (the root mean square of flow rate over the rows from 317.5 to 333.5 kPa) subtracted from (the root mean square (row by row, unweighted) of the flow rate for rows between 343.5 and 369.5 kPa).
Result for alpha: -0.2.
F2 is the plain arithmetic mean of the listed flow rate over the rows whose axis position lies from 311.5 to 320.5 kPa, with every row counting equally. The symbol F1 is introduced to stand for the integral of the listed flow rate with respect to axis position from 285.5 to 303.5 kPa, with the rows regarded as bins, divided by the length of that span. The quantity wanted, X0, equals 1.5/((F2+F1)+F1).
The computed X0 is 0.0120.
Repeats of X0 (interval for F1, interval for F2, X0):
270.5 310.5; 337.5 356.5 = 0.0122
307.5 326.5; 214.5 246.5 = 0.0122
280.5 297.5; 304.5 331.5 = 0.0123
